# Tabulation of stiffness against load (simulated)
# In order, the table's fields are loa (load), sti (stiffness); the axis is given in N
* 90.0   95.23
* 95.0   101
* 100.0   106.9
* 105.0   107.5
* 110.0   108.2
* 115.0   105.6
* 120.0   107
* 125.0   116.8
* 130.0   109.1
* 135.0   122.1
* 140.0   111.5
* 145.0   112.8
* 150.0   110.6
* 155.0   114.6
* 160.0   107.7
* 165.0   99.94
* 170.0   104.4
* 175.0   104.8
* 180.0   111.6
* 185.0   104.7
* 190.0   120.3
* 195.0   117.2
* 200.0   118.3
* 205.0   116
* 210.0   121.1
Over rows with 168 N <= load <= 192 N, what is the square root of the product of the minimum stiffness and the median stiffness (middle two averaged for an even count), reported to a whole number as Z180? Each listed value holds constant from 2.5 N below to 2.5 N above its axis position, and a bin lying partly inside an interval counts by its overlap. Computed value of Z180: 105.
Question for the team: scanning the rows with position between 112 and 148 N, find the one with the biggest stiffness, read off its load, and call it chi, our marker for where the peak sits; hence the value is 135.0 N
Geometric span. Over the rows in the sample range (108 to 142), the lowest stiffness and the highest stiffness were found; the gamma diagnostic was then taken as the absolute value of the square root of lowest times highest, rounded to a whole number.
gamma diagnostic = 114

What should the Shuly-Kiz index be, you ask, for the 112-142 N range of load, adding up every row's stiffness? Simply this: 672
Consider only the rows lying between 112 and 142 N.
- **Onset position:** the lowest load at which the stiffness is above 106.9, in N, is 120.0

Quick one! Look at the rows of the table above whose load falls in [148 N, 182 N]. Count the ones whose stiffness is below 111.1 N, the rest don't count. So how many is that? 5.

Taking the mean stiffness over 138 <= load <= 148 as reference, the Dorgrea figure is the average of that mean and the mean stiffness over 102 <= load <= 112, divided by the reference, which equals 0.98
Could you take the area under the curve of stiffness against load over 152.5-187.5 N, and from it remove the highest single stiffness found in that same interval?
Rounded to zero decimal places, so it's 3624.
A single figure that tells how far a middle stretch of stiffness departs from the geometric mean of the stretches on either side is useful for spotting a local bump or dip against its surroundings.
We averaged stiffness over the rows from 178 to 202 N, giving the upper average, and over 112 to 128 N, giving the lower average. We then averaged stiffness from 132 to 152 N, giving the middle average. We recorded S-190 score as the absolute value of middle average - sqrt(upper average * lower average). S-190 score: 2.2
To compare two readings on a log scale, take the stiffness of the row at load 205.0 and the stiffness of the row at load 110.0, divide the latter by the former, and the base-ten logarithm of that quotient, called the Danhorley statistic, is -0.03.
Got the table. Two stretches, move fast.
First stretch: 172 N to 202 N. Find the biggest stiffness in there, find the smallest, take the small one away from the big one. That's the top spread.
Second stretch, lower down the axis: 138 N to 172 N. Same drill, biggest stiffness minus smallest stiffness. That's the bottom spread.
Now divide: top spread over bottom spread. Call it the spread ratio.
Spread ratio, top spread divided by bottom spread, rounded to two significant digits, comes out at 1.1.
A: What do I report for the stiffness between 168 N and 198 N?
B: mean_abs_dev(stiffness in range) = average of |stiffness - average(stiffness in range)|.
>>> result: 5.9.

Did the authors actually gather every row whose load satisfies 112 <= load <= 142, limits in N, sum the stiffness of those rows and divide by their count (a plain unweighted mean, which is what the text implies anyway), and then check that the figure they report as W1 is 112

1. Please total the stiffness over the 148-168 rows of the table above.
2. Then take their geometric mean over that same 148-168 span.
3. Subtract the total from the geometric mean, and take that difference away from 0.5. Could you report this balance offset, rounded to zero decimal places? 325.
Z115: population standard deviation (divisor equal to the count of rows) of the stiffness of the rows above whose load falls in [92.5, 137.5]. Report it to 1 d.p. 5.9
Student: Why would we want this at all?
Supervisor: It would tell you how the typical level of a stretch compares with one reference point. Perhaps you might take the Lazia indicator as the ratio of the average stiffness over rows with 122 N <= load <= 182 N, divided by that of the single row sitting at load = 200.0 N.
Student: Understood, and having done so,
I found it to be 0.934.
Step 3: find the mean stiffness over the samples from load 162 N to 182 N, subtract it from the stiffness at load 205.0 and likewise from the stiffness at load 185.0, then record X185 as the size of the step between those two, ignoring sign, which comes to 11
